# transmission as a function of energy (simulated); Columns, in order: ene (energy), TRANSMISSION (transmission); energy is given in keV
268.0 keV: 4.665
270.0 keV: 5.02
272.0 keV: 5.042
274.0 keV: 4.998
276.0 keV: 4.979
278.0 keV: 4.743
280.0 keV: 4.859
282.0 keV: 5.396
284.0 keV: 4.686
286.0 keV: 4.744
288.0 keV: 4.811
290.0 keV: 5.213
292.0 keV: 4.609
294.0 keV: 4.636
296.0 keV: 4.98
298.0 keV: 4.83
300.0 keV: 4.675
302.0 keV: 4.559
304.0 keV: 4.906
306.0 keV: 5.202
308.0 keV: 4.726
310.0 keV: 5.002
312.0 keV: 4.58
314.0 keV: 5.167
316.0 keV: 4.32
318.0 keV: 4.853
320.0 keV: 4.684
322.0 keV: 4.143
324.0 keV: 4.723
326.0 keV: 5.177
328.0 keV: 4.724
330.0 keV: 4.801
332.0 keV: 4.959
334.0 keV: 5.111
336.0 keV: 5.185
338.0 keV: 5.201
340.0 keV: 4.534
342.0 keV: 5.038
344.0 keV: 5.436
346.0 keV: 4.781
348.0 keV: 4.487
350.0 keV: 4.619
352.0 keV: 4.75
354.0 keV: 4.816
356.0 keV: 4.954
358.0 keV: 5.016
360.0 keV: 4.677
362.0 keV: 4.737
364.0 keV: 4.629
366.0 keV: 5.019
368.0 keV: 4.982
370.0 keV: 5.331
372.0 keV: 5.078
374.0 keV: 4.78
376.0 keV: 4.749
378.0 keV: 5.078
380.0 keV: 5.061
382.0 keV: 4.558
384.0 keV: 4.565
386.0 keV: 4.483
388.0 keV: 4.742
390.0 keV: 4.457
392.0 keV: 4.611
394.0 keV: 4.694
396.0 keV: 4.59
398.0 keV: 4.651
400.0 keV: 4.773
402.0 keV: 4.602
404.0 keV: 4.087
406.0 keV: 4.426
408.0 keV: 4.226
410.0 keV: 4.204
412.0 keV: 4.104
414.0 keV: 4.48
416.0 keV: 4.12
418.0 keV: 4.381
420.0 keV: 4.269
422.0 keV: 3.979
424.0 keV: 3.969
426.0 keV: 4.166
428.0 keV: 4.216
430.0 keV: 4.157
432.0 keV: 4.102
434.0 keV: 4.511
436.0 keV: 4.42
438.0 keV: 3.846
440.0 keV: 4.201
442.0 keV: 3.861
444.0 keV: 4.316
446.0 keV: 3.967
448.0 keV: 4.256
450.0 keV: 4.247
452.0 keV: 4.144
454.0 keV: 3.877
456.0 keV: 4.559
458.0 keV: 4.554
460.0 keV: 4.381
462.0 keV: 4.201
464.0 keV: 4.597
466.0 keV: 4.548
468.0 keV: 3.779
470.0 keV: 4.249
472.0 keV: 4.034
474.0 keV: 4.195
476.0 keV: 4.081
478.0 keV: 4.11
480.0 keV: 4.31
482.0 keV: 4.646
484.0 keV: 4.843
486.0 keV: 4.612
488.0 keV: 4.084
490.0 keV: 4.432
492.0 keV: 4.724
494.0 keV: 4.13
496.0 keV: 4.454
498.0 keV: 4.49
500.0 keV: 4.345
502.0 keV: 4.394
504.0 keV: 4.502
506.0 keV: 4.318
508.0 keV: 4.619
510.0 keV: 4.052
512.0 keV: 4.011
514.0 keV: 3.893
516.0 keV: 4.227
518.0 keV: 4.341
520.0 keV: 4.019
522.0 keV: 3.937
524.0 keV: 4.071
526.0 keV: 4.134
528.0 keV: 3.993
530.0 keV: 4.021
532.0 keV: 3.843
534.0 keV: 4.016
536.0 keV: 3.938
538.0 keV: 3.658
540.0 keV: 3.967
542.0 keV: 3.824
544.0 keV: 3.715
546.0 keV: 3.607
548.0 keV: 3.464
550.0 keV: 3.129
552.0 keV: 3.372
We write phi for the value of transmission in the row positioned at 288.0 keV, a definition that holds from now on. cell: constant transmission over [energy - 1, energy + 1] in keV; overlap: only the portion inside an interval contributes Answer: 4.811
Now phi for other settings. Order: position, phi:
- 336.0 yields 5.185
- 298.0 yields 4.83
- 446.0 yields 3.967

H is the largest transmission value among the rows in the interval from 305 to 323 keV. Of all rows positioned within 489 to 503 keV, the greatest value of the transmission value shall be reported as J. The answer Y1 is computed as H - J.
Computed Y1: 0.5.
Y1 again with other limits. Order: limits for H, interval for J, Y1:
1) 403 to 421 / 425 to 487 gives -0.4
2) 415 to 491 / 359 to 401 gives -0.5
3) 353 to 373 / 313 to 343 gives 0.1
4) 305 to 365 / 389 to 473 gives 0.7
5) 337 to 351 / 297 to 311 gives 0.2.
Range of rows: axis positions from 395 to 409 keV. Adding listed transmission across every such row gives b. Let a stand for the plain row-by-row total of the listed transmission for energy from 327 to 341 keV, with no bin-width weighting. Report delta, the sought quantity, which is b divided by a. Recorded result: 0.91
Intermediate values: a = 34.5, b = 31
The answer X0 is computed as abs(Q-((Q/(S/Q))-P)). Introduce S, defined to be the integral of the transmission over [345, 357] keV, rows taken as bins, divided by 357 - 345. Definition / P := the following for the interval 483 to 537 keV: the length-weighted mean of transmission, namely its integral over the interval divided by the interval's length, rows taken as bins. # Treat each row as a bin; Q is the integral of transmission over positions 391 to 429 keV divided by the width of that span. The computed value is 4.60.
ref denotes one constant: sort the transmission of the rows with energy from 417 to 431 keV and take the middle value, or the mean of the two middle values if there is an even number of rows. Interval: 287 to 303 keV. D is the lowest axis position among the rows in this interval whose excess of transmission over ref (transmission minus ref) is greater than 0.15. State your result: 288.0 keV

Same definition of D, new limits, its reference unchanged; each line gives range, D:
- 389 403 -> 390.0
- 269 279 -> 270.0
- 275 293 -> 276.0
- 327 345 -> 328.0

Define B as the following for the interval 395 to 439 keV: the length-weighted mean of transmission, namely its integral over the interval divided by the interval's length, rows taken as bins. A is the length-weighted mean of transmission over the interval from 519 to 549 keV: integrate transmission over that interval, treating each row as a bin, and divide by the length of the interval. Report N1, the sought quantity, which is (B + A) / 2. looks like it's 4.08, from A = 3.9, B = 4.29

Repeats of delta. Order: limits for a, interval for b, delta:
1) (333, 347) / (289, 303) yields 0.95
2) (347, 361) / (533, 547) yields 0.80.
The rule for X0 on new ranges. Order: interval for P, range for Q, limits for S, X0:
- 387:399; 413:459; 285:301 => 5.16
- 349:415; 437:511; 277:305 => 5.16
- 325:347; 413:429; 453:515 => 5.12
